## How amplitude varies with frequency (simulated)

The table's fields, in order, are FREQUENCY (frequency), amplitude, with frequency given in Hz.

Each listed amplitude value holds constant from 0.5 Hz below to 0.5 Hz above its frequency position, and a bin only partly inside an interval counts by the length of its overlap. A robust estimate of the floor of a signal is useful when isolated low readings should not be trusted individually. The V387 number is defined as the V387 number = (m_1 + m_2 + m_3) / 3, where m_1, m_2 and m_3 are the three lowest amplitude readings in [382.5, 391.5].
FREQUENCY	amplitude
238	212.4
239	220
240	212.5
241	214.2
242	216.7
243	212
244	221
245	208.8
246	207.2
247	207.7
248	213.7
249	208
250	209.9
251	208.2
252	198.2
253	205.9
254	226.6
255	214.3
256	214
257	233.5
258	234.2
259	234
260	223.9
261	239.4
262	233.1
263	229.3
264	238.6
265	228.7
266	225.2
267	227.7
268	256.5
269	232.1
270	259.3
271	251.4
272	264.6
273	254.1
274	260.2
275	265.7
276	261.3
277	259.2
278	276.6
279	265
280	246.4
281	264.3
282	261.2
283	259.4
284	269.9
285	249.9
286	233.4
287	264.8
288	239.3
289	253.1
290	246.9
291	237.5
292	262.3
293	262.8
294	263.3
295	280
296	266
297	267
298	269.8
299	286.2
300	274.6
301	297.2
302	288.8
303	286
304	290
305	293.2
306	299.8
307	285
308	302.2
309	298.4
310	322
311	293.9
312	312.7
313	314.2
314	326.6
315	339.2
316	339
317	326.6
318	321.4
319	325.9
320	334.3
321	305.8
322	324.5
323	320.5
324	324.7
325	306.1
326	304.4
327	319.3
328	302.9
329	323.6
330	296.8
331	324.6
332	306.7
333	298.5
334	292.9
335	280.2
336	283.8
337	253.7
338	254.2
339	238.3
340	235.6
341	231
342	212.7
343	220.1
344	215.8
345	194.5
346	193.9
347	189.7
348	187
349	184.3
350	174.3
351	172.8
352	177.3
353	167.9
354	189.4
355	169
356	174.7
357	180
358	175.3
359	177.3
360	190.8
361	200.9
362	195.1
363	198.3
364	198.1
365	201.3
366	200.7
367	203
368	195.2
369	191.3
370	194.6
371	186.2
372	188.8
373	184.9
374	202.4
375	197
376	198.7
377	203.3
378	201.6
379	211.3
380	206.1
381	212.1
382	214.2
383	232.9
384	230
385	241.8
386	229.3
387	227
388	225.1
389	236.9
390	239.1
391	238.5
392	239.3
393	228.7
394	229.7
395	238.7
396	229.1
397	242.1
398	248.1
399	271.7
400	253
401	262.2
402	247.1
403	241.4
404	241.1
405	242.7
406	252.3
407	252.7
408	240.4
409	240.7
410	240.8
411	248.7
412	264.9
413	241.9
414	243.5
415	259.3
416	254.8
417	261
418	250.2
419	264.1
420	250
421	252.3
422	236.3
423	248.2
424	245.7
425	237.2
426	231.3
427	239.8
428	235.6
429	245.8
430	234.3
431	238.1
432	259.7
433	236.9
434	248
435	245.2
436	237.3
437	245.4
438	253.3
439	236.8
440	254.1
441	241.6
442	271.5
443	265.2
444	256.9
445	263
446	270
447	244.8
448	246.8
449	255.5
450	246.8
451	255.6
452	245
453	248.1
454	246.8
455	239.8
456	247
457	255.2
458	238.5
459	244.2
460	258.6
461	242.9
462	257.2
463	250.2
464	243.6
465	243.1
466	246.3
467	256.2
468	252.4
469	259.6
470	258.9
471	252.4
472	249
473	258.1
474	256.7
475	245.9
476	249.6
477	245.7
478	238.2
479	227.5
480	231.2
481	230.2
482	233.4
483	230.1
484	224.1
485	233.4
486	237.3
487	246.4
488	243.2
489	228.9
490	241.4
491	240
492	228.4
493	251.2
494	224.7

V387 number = 227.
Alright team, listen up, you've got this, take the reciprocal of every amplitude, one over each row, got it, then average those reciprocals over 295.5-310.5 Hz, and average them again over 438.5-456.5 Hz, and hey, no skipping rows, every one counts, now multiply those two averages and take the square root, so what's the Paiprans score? 0.0037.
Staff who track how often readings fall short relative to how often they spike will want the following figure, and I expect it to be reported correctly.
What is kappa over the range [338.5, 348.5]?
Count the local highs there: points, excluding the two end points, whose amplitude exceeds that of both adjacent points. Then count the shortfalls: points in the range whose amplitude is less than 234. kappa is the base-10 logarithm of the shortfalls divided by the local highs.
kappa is 0.9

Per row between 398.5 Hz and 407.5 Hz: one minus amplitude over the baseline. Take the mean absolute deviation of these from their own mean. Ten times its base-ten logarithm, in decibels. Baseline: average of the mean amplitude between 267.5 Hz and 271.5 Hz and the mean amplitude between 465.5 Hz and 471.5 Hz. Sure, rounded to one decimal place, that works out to -15.2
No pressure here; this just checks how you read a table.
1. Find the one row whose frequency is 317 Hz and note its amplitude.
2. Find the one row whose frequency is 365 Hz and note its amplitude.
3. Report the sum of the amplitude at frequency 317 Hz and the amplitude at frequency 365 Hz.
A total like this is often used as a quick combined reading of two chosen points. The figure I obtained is 528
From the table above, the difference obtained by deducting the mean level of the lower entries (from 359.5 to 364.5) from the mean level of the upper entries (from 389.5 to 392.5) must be 42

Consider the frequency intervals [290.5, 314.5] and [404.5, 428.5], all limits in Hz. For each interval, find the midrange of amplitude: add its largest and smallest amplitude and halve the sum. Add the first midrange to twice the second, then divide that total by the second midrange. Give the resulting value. 3.1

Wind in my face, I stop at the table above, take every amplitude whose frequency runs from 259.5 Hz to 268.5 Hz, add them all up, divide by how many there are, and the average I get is 234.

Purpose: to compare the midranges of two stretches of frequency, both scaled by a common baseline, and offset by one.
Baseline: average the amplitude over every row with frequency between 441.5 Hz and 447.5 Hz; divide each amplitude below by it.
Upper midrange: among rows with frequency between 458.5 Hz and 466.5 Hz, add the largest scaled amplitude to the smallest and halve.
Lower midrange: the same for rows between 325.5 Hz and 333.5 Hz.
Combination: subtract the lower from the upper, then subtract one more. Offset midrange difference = -1.23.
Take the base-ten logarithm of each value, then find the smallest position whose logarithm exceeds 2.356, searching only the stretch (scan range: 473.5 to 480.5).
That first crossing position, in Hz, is 474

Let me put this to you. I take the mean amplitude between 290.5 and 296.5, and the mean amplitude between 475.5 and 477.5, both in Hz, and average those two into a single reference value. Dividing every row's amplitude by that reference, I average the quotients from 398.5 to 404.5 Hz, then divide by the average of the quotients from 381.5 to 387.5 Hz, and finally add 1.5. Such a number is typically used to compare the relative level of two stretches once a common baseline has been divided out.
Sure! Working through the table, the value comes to 2.60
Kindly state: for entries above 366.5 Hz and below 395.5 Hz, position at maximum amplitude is 385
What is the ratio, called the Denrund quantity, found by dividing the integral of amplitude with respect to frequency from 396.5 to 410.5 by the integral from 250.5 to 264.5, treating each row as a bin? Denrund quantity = 1.11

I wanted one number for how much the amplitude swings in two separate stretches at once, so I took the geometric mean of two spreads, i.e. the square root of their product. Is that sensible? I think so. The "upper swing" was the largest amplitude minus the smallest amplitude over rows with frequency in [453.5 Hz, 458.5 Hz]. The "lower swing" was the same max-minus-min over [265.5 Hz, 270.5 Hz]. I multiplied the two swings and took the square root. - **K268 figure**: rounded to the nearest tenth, 23.9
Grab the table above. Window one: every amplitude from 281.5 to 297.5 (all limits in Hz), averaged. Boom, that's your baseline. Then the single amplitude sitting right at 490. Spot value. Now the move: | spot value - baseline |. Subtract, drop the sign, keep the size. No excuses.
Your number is 16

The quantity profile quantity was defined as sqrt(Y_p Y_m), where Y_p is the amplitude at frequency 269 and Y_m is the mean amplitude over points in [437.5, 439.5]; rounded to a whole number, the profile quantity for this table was 238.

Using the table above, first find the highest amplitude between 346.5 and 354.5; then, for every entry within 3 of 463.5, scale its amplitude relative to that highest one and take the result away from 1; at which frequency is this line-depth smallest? 462 Hz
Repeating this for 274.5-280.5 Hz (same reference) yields 278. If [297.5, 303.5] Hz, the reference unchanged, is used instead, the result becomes 301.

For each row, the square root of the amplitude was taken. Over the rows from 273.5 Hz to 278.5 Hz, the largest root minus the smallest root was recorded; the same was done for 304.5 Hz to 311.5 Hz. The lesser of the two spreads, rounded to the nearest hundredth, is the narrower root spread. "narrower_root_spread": 0.53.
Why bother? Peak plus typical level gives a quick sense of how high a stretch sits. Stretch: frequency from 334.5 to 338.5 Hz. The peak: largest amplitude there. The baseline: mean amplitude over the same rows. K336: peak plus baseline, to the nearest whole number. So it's 552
